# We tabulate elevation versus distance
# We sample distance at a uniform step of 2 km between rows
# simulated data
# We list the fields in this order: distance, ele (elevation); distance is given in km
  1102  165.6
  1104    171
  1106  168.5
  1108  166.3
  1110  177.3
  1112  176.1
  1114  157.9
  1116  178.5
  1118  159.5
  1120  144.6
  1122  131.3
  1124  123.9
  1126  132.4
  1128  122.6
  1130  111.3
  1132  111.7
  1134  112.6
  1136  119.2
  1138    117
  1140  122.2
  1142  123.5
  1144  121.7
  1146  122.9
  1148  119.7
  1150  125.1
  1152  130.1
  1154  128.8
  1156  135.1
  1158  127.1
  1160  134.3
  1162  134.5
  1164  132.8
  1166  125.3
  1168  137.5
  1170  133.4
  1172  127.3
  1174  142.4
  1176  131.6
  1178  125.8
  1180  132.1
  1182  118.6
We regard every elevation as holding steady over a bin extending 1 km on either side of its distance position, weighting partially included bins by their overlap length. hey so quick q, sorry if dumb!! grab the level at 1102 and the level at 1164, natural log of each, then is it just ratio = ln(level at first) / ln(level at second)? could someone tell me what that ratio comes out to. 1.05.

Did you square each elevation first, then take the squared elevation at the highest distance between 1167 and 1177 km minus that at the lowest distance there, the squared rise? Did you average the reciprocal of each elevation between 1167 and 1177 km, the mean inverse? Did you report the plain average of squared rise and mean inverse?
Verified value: -794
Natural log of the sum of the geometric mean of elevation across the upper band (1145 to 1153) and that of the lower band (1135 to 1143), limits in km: 5.50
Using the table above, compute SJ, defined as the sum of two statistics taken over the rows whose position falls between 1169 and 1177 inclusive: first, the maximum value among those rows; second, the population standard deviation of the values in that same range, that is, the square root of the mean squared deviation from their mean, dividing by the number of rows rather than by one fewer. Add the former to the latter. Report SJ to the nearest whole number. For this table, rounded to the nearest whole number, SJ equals 148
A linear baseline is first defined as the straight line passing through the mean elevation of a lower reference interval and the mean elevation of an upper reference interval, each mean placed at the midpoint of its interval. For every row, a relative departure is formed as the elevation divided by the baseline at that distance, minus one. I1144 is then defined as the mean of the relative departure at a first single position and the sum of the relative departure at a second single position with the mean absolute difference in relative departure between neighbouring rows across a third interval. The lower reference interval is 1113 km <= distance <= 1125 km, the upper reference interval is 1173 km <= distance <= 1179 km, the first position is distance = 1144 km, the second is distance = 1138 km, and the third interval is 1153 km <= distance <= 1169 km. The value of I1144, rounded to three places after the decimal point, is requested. -0.143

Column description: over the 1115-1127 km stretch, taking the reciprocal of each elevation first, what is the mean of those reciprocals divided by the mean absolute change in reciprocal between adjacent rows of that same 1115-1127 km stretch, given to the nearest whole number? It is 12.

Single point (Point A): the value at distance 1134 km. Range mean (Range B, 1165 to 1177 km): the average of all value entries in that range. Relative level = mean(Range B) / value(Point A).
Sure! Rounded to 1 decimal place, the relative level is 1.2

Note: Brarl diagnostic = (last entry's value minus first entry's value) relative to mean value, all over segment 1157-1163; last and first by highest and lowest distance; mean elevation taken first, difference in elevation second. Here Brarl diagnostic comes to 0.056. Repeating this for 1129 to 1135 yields 0.012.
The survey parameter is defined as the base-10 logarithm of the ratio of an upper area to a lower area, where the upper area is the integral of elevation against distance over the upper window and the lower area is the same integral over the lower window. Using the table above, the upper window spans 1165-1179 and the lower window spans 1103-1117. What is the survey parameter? -0.112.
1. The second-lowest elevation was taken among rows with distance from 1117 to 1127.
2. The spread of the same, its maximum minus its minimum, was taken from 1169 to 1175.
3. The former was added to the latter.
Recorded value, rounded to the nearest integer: 146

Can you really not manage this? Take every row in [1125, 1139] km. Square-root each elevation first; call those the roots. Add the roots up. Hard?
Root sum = 76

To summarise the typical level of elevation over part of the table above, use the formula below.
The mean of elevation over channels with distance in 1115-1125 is 148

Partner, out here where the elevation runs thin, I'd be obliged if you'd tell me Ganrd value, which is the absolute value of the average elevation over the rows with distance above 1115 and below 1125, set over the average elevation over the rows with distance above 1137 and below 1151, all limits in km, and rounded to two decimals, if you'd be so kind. 1.21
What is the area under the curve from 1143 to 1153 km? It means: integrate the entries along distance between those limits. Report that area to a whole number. 1239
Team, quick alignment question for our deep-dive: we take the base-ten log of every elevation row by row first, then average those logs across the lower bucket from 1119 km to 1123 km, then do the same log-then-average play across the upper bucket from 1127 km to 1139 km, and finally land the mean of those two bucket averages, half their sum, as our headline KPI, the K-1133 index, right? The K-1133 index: 2.101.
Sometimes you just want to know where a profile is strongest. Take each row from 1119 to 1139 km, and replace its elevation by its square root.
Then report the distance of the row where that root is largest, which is 1120 km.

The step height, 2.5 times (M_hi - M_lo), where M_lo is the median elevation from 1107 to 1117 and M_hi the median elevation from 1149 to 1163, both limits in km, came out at -115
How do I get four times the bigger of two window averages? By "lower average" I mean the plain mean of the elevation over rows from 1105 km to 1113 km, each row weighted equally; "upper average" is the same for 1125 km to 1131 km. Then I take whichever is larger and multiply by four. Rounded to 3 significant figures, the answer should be 688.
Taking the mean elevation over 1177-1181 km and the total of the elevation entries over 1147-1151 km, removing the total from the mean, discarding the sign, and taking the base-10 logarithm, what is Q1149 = 2.06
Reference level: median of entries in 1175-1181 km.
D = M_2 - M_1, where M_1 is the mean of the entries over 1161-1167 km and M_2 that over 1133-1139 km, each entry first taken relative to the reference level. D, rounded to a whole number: -15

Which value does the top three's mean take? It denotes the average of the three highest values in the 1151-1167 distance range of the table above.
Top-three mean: 135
